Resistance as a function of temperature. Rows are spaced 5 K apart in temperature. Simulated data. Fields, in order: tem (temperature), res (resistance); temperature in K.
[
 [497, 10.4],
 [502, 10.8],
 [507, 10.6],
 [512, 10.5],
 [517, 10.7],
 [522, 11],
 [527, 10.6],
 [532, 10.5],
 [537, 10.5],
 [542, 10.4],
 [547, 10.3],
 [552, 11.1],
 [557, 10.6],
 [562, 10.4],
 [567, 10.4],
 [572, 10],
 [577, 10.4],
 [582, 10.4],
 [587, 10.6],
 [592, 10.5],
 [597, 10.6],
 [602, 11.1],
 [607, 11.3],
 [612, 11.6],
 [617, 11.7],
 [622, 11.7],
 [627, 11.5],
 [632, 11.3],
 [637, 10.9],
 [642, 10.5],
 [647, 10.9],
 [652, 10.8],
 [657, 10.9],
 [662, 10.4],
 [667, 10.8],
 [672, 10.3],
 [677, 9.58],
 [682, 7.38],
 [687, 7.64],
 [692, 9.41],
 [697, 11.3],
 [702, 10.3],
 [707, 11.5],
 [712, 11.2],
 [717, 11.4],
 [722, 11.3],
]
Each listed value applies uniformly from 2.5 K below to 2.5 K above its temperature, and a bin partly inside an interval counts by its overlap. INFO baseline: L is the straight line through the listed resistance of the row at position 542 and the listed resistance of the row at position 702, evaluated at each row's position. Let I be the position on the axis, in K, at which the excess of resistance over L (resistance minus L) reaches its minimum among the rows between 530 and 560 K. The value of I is 547 K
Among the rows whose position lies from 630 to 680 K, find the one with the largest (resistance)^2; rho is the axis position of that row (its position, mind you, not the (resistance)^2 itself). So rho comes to 632 K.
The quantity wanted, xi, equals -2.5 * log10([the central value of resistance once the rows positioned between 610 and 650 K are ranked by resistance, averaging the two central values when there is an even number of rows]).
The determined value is -2.64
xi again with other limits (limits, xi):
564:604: -2.55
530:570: -2.55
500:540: -2.56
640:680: -2.57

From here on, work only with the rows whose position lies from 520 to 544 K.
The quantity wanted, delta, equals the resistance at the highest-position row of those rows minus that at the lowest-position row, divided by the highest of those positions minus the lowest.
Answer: -0.03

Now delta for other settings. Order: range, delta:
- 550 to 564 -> -0.07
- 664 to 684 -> -0.23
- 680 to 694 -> 0.20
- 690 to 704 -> 0.09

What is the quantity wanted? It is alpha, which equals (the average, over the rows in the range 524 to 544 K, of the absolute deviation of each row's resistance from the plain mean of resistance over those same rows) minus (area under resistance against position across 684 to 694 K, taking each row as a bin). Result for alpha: -84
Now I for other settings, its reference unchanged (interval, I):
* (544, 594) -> 572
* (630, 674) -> 672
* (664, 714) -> 682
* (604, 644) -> 642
